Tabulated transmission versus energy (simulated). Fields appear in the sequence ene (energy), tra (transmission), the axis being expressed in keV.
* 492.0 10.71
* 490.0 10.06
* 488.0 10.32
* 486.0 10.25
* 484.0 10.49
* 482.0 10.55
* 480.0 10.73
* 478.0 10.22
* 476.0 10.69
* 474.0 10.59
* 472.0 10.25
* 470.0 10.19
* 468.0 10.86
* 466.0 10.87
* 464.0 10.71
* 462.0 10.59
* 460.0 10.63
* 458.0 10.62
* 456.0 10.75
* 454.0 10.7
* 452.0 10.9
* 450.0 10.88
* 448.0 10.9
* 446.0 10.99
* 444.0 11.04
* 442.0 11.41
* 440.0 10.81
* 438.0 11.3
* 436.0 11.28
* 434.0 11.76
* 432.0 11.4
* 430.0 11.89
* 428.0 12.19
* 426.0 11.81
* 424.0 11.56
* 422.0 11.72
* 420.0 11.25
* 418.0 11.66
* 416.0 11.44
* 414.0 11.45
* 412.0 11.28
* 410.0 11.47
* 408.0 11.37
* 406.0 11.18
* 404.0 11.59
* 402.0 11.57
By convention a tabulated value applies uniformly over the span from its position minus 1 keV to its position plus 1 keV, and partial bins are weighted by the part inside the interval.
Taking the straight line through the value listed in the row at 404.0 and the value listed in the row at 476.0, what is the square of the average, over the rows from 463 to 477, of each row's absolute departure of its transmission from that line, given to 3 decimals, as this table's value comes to 0.043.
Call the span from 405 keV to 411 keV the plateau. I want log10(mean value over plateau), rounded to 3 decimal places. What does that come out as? 1.055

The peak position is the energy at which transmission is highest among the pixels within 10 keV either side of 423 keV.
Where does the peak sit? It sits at 428.0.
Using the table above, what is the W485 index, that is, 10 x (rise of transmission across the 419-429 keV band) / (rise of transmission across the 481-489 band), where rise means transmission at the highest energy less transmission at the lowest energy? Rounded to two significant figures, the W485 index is -41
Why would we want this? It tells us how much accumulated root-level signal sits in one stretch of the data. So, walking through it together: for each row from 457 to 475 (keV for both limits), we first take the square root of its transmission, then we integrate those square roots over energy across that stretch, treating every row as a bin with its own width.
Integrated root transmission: 58.6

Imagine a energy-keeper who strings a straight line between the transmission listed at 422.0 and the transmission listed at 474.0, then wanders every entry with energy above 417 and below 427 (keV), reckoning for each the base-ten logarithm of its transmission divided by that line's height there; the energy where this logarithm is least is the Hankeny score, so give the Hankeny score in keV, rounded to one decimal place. 420.0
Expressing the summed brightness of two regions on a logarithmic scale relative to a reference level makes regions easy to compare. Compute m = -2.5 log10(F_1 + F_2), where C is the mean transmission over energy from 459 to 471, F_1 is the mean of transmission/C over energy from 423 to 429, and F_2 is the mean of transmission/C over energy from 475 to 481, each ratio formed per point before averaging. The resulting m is -0.808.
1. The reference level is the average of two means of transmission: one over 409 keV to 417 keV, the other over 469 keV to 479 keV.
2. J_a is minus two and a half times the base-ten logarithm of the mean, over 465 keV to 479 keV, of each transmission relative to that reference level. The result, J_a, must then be 0.038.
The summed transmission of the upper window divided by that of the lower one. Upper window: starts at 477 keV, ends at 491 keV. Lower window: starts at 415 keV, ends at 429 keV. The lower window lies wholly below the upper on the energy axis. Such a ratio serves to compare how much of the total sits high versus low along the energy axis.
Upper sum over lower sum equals 0.89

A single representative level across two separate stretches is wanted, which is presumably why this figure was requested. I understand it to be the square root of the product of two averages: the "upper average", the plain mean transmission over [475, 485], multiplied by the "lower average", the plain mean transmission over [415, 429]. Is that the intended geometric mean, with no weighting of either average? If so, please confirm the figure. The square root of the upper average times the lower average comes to 11.1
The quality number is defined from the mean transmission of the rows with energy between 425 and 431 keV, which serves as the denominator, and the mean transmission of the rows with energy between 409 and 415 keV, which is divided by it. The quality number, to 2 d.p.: 0.95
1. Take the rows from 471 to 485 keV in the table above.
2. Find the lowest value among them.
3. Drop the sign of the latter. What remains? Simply 10.2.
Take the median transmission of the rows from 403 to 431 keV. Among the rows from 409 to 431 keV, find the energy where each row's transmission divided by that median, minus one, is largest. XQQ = 428.0 keV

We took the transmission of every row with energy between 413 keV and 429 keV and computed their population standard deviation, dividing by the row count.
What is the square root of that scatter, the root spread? 0.52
